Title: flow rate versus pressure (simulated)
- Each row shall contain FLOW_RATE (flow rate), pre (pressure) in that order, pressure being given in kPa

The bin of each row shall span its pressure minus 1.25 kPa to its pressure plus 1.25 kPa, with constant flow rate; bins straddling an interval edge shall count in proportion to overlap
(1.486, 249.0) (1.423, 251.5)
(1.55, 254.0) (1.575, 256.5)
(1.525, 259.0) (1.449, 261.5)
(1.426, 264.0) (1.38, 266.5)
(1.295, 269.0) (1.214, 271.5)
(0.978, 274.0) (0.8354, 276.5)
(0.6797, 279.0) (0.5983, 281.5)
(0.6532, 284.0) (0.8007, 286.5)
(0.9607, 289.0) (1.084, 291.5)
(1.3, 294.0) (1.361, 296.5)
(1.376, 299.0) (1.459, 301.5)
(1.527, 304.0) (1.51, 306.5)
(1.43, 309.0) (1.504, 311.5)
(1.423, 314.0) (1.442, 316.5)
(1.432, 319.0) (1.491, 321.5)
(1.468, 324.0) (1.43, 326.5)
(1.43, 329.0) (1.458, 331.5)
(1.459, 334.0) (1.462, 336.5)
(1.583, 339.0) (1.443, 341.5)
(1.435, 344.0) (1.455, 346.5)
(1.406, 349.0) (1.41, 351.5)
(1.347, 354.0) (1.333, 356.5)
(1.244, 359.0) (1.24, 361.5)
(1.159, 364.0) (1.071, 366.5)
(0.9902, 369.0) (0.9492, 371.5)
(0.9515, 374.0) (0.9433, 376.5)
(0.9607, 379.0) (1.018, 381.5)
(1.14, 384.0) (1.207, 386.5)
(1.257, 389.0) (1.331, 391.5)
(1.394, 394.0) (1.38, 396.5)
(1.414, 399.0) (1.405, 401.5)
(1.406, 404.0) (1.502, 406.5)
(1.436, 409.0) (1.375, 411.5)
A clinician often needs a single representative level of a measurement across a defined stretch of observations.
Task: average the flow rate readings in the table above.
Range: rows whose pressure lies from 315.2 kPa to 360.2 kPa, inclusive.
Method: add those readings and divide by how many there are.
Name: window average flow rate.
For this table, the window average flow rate 1.43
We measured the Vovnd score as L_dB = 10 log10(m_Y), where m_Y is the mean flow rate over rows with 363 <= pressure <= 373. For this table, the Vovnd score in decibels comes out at 0.2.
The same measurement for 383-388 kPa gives 0.7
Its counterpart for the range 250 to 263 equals 1.8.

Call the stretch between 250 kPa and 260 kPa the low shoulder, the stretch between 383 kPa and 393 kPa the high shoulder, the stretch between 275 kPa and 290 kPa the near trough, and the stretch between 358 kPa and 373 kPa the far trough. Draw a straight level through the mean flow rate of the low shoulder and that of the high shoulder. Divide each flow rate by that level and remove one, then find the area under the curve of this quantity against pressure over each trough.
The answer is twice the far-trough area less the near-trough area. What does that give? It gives 3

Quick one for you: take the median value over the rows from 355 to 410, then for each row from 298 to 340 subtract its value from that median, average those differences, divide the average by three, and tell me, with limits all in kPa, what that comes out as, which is -0.074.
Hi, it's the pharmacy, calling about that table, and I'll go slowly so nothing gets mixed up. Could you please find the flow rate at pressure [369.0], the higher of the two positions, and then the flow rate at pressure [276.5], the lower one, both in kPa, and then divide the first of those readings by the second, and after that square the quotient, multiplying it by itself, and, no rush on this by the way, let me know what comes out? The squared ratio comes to 1.4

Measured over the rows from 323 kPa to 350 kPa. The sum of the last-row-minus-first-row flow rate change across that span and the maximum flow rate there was 1.5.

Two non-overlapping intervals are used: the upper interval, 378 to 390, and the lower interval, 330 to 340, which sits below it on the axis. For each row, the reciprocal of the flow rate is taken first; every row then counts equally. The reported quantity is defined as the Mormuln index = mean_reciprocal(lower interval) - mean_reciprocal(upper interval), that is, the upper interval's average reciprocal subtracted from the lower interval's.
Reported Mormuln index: -0.23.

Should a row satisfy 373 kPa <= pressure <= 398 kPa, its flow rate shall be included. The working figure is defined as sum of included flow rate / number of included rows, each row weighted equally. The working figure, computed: 1.16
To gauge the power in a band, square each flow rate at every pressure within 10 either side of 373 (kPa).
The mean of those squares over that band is 1.0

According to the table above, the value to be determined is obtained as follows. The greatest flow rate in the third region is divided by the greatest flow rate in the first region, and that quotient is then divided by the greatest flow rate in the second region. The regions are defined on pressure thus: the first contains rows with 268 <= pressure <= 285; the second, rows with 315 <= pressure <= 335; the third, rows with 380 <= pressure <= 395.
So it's 0.722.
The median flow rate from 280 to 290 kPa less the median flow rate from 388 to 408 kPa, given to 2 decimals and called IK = -0.67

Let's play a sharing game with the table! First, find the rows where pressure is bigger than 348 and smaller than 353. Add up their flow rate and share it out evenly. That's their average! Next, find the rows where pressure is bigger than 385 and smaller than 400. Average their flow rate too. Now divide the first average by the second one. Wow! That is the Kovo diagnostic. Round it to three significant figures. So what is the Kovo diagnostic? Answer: 1.06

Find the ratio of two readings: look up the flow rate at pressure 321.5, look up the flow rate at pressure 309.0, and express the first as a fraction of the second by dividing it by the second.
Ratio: 1.04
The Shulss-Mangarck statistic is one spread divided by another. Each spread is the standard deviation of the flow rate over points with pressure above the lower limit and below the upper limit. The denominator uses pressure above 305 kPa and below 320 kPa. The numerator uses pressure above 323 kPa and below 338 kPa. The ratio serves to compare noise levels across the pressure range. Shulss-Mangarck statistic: 0.4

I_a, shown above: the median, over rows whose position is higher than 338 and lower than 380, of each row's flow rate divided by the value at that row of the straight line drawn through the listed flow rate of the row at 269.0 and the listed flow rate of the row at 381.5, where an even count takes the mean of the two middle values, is 1.16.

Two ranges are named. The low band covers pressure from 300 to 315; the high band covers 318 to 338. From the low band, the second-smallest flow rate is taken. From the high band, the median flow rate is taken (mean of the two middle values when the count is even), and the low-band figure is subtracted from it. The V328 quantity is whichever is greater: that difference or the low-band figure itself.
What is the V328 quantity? 1.4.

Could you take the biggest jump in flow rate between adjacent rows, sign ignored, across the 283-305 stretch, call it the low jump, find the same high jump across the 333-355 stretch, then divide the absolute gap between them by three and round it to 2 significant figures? 0.025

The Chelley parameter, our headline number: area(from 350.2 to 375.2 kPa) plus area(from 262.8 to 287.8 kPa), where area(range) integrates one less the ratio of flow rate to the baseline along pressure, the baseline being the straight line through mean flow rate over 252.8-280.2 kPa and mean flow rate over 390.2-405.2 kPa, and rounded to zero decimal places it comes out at 9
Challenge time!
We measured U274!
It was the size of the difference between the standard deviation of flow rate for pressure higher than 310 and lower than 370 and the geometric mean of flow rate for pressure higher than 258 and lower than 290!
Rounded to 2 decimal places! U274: 0.87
